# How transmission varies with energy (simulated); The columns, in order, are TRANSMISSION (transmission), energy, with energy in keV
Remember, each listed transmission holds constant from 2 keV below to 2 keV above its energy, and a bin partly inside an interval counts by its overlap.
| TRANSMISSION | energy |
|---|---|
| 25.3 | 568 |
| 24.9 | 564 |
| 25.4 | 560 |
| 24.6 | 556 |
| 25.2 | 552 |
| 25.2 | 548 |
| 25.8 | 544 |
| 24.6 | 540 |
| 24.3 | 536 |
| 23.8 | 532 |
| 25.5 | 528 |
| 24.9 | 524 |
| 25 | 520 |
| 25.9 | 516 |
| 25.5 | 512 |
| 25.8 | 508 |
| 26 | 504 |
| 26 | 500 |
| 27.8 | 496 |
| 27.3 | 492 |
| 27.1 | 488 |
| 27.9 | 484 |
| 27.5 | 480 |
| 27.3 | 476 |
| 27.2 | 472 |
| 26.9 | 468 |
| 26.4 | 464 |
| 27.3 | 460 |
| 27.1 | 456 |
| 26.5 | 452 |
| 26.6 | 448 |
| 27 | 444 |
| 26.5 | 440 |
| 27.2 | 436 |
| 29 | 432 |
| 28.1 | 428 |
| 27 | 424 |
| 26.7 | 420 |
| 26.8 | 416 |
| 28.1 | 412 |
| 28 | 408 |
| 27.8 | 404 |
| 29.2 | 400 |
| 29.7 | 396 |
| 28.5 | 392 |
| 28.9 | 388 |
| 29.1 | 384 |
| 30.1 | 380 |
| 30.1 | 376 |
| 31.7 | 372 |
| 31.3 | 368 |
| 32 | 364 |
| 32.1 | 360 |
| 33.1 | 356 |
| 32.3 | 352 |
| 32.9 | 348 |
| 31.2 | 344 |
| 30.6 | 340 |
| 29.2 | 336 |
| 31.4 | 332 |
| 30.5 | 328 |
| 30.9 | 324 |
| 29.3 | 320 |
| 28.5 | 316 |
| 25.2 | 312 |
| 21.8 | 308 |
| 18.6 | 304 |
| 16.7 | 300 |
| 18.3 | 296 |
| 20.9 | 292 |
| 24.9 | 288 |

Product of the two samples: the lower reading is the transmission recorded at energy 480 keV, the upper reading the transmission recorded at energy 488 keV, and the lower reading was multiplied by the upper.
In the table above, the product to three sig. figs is 745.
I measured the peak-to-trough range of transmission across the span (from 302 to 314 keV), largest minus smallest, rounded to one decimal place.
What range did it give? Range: 6.6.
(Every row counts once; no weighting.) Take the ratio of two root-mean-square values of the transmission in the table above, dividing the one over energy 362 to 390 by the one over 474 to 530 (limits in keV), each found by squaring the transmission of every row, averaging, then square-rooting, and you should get 1.15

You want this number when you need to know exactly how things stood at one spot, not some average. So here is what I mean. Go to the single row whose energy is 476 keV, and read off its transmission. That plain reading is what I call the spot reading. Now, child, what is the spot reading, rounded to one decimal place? 27.3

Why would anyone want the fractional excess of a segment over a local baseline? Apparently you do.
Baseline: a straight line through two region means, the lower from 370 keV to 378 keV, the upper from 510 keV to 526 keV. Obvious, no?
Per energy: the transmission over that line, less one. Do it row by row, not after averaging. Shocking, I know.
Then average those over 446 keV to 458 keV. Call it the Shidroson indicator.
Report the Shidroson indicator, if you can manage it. -0.041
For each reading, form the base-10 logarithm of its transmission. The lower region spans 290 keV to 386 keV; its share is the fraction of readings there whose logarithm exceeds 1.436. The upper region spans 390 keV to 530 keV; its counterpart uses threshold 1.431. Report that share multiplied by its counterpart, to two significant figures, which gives 0.43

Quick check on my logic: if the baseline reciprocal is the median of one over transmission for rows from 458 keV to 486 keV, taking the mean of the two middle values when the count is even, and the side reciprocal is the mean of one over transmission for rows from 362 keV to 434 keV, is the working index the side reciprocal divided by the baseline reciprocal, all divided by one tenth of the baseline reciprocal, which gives 258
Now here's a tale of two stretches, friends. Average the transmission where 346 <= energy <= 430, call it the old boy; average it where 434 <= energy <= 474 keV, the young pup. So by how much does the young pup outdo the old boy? -2.8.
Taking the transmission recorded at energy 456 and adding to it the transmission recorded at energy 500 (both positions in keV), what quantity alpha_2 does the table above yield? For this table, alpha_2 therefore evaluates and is 53.1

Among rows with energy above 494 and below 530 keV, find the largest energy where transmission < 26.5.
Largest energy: 528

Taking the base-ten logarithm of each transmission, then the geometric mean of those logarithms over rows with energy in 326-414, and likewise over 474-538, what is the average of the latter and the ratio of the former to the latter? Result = 1.23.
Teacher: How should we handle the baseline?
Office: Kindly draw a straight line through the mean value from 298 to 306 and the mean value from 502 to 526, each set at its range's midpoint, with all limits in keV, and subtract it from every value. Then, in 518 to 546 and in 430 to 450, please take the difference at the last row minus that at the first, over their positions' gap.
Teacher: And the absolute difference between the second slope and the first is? 0.18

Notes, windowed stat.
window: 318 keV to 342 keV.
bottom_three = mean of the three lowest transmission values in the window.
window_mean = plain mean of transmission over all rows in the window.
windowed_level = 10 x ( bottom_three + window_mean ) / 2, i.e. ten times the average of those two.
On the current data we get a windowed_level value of 300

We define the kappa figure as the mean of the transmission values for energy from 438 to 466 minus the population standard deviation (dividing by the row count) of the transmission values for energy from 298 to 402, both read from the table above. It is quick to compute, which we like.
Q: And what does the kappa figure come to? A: 22.7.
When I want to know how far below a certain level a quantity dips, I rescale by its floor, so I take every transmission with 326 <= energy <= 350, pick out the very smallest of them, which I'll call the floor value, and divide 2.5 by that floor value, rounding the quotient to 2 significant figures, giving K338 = 0.086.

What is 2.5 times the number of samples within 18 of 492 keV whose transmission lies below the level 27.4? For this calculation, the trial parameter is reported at 15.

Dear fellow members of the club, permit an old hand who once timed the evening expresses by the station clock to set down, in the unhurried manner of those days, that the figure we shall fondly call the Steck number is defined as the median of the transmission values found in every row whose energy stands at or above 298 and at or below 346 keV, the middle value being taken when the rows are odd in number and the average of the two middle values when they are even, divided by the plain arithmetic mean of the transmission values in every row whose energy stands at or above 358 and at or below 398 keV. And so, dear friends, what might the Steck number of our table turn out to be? 0.96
